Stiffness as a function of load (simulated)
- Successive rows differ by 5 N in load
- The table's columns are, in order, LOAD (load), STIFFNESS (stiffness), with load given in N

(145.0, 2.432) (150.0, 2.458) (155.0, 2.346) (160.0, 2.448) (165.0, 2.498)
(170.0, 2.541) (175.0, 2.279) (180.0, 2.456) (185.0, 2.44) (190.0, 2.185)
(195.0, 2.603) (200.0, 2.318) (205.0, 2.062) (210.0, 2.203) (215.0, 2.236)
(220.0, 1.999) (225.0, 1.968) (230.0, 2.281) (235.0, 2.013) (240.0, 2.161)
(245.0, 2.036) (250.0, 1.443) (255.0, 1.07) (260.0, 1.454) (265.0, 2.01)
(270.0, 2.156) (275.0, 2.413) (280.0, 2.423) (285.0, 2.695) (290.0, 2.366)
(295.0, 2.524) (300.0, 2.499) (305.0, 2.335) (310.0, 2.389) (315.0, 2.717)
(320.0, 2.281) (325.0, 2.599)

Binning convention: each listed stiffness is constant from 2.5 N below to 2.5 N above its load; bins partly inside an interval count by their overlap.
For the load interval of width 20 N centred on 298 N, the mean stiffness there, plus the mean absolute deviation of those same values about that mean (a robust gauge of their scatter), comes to 2.51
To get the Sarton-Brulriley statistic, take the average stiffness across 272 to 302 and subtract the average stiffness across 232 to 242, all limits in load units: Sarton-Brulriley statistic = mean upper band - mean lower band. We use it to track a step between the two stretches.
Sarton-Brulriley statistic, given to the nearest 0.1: 0.4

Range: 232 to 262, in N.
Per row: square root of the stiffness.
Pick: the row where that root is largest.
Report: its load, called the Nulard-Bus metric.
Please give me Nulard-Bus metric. 240.0 N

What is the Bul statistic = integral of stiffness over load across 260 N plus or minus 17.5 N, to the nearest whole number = 63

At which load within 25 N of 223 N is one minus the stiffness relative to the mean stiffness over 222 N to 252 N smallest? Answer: 200.0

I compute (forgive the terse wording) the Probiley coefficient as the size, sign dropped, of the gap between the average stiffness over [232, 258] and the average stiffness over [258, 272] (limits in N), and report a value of 0.13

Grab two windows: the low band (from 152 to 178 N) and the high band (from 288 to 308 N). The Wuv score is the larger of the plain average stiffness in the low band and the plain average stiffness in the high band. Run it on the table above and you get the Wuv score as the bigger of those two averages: 2.43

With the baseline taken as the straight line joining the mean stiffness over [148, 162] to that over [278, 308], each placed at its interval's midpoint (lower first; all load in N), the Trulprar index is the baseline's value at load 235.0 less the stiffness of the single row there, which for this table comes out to 0.4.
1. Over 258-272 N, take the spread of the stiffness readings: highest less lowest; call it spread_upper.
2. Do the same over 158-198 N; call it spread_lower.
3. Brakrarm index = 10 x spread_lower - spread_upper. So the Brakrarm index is 3.5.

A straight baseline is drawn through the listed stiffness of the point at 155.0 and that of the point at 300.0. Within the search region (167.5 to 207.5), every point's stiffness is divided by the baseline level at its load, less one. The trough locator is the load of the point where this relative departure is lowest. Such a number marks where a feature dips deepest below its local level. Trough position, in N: 205.0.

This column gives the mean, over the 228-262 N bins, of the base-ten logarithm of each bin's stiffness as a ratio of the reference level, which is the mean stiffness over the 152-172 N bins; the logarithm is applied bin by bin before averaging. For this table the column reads -0.15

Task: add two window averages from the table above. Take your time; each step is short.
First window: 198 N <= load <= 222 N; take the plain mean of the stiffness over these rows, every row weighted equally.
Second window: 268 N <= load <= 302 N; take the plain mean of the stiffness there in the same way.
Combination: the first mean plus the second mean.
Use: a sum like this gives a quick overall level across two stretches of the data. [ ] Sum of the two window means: 4.6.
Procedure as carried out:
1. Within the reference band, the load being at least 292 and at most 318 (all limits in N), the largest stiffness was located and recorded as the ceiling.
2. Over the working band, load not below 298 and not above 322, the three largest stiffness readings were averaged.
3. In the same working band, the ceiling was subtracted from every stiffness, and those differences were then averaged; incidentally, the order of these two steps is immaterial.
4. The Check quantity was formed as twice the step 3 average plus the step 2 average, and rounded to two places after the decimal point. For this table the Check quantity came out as 1.99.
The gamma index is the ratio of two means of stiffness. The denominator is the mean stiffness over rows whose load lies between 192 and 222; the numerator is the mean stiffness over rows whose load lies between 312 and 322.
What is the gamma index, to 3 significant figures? 1.12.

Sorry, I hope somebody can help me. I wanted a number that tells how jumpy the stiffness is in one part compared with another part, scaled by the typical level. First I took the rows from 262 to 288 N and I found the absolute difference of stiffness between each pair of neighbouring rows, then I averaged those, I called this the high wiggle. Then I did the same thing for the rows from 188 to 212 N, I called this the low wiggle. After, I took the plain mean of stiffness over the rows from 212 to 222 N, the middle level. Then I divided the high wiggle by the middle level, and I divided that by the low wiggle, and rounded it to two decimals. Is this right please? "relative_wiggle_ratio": 0.29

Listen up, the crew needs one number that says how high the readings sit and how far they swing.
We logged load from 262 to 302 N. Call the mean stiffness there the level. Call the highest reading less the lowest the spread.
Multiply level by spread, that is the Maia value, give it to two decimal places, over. 1.63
